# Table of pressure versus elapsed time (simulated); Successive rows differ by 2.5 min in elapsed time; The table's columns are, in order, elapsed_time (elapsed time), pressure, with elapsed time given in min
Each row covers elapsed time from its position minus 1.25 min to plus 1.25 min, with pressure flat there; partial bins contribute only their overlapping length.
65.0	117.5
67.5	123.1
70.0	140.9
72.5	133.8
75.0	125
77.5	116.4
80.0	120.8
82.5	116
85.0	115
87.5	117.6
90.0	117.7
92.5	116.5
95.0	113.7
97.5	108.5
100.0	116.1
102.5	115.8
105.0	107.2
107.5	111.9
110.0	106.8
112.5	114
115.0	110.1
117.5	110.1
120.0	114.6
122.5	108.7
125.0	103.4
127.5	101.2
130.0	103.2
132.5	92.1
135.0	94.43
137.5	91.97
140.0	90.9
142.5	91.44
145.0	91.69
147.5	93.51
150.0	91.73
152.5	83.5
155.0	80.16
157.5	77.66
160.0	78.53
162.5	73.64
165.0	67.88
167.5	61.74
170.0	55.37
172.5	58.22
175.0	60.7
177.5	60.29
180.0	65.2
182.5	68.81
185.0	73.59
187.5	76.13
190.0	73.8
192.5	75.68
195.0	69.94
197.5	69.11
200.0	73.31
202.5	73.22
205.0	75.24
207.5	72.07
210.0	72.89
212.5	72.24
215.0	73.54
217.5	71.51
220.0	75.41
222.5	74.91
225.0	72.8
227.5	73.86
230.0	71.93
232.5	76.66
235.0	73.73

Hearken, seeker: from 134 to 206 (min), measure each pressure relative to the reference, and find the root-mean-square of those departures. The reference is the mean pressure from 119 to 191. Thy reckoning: 13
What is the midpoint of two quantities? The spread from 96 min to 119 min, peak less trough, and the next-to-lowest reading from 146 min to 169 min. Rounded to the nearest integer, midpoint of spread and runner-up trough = 39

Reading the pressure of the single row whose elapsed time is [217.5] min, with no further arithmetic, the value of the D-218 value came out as 71.51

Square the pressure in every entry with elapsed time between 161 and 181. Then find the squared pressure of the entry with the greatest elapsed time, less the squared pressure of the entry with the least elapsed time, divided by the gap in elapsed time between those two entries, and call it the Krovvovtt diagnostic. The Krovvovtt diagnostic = -67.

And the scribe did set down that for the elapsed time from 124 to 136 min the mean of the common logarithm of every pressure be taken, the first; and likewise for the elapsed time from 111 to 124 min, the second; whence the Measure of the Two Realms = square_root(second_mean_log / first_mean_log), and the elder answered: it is 1.01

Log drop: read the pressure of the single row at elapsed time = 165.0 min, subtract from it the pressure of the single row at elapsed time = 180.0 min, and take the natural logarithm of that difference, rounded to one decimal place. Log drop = 1.0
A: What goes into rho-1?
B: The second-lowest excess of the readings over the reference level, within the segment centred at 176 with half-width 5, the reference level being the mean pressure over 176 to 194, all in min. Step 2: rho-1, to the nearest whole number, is -10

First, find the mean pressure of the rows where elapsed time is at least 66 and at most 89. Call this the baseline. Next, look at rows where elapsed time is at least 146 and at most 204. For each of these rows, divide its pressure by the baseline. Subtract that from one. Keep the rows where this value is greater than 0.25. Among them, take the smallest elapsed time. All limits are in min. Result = 150.0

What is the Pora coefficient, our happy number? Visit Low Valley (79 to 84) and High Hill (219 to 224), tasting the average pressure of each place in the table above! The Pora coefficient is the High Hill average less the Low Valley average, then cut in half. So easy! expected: -22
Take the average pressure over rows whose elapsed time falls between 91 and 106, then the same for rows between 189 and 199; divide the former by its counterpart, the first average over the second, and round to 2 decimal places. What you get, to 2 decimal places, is 1.57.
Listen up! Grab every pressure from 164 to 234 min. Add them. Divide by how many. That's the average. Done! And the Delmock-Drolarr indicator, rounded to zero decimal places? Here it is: 70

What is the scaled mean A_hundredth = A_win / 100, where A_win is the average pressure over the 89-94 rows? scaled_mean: 1.17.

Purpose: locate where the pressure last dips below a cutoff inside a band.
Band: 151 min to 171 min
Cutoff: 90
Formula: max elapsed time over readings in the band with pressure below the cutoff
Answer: 170.0 min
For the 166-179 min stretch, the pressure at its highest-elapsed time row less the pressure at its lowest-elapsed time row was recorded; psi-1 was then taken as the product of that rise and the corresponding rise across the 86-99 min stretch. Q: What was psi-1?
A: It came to 13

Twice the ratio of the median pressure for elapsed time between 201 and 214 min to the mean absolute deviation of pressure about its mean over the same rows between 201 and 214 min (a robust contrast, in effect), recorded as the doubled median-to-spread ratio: 166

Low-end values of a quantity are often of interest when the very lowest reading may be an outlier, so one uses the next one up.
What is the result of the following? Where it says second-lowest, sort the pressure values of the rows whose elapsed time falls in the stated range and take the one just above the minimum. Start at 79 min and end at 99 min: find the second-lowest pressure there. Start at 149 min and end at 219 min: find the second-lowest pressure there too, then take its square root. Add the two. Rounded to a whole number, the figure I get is 121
